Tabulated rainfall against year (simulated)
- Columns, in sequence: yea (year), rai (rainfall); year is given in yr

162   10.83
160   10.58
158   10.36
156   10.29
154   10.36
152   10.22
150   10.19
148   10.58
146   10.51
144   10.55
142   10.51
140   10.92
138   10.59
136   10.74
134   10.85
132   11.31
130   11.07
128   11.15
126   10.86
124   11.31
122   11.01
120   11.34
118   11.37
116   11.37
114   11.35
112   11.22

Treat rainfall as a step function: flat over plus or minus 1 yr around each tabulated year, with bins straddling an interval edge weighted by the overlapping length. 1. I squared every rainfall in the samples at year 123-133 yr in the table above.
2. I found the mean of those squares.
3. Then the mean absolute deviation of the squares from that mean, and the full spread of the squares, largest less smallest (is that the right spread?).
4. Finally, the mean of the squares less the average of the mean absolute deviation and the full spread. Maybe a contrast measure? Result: 118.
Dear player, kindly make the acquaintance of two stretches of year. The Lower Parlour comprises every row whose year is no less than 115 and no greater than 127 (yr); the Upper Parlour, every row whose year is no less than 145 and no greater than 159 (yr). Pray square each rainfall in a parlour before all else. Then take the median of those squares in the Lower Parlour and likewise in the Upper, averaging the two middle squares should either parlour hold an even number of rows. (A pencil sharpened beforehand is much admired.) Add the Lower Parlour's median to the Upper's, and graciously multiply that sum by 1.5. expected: 353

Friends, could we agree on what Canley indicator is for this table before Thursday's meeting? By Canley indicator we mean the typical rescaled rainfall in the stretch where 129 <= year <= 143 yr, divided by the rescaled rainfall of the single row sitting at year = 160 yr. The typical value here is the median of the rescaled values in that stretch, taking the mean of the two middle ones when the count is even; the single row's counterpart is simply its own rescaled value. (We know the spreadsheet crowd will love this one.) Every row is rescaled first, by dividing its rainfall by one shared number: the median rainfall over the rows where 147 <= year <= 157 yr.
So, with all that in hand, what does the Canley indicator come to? 1.03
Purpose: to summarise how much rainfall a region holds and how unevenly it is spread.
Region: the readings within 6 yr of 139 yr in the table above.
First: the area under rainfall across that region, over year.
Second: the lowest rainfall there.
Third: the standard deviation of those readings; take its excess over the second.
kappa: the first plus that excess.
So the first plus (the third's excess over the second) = 118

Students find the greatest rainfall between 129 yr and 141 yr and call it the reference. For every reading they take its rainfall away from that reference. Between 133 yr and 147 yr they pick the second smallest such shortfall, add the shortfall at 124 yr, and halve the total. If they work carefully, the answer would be 0.23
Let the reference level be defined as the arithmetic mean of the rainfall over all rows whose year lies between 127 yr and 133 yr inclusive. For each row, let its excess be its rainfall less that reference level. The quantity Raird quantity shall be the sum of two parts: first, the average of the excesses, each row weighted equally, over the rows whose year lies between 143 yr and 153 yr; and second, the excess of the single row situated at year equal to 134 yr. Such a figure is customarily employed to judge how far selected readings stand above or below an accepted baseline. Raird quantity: -1.1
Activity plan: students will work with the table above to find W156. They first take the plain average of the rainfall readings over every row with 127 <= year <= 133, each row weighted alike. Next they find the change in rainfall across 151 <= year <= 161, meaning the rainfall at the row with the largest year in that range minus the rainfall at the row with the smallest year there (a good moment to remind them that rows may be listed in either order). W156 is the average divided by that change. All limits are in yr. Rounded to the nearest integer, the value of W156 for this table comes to 31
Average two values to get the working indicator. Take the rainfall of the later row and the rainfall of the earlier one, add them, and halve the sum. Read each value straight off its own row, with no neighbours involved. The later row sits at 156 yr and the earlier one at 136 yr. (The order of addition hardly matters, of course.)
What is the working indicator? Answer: 10.5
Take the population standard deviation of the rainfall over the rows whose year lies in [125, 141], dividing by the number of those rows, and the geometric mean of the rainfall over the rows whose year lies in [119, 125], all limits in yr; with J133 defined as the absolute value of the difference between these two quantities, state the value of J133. 11.0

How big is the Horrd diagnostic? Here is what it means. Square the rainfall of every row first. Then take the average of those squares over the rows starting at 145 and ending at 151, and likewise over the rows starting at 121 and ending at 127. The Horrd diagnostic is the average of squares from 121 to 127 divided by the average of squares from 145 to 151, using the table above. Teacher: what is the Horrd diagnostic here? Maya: 1.13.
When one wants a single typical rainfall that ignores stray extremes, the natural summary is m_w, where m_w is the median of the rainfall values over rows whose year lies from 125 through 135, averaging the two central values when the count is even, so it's 11.1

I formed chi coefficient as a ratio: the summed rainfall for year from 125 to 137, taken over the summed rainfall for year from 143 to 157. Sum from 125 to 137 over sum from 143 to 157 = 0.91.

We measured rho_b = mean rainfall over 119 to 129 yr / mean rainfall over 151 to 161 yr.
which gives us 1.07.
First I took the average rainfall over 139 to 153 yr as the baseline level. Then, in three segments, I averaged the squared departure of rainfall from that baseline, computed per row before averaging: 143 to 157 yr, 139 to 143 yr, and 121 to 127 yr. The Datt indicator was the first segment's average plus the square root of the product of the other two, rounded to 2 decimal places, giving 0.21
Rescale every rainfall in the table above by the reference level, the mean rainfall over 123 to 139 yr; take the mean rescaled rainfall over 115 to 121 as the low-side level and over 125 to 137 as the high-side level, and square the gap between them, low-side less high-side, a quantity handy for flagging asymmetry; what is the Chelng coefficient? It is 0.0011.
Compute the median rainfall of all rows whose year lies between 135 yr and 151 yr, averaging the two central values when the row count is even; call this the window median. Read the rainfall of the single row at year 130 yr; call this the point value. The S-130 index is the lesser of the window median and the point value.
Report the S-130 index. 10.6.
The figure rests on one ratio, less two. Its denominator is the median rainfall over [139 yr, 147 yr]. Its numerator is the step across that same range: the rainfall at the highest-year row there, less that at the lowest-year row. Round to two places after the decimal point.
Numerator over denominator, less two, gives -2.04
